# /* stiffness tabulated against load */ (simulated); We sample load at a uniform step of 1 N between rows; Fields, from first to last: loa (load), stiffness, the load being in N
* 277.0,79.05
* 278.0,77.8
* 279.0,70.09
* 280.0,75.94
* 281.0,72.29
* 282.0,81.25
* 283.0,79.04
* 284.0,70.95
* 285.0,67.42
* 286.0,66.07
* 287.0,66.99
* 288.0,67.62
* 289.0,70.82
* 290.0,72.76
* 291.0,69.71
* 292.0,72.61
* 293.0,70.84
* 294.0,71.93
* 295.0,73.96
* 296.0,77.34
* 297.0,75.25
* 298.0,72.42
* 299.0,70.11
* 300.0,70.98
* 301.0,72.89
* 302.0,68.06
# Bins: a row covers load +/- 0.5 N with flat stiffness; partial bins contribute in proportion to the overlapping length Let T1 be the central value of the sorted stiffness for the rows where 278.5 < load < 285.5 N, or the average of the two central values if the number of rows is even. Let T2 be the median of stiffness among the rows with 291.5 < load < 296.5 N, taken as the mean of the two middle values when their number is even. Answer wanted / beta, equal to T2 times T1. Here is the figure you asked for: 5249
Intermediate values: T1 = 72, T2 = 72.6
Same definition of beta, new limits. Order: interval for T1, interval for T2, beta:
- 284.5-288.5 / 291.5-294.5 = 4834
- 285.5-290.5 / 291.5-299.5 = 4903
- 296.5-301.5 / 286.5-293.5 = 5129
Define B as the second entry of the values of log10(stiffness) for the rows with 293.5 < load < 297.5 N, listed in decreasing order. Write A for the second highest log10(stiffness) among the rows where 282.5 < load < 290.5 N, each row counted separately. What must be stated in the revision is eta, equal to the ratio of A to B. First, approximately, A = 1.862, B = 1.88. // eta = 0.992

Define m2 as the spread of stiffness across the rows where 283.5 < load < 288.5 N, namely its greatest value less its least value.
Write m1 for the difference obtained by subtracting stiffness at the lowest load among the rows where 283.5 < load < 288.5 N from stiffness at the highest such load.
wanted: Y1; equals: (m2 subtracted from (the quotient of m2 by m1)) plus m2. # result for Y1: -1.5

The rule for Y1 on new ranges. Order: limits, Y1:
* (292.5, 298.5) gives 4.1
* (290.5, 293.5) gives 2.6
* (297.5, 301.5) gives 5.9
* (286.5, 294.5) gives 1.2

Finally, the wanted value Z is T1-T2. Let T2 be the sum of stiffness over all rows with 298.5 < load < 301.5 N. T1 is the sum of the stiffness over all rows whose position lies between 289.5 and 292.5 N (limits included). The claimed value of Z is 1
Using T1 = 215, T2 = 214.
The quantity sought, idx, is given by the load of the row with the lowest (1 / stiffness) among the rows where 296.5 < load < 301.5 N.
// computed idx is 297.0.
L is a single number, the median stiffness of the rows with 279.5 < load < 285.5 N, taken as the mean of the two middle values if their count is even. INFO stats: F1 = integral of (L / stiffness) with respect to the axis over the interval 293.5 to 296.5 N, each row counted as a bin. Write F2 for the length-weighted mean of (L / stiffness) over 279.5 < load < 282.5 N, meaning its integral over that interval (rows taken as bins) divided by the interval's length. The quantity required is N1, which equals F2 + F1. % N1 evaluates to 3.96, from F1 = 2.99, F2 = 0.97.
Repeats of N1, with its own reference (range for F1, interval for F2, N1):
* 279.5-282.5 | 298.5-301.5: 3.95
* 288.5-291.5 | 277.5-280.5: 4.12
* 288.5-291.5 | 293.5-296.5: 4.13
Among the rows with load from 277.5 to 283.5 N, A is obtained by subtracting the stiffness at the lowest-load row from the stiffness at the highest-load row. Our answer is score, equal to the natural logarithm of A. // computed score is 0.2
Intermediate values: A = 1.2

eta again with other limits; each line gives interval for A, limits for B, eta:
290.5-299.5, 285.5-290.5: 1.014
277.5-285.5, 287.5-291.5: 1.026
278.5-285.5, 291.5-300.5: 1.011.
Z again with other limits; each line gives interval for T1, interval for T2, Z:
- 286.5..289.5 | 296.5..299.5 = -12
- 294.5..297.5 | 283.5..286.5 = 22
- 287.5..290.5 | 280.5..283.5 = -21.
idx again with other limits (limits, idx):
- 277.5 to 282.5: 282.0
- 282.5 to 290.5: 283.0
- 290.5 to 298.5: 296.0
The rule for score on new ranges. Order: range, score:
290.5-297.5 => 1.7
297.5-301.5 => -0.8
